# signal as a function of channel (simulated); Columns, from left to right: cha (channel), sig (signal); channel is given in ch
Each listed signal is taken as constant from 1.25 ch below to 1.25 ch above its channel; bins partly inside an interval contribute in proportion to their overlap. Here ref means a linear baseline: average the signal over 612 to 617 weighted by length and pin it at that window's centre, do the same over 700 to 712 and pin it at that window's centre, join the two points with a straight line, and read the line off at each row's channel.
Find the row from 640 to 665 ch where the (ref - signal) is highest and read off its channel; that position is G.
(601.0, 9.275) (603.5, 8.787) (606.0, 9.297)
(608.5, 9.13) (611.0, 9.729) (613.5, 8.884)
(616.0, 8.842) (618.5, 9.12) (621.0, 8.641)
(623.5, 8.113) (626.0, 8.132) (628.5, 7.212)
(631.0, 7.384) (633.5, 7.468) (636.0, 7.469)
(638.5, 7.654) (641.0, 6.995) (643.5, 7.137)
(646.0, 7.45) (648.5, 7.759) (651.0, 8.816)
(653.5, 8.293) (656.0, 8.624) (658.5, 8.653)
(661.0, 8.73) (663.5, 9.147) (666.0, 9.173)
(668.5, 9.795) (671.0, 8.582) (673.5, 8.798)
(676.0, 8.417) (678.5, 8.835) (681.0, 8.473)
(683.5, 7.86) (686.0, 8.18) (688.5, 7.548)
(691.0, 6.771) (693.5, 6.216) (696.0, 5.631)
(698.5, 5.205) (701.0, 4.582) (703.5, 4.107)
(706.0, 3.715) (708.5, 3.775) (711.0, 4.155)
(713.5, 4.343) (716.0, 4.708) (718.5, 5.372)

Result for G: 641.0 ch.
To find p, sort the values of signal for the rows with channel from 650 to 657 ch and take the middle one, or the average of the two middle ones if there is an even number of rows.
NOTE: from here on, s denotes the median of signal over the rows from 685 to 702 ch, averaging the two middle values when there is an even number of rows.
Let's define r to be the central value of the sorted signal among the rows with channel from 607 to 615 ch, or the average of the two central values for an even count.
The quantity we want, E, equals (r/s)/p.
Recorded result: 0.17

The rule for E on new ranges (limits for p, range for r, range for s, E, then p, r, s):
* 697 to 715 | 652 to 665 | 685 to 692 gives 0.28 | 4.2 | 8.7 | 7.5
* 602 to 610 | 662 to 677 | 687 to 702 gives 0.17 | 9.1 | 9.0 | 5.9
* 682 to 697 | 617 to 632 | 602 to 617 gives 0.13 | 7.2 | 8.1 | 9.0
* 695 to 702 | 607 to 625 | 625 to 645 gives 0.23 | 5.2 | 8.9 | 7.4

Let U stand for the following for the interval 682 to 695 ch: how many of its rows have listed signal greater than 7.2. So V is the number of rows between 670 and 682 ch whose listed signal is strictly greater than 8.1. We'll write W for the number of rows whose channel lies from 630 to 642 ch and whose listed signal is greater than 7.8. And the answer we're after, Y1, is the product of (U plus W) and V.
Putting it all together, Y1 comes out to 15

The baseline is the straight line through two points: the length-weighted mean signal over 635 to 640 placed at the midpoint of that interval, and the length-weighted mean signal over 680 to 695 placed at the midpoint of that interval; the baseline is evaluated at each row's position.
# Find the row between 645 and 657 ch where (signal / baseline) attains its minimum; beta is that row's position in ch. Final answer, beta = 646.0 ch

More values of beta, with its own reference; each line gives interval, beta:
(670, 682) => 676.0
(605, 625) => 623.5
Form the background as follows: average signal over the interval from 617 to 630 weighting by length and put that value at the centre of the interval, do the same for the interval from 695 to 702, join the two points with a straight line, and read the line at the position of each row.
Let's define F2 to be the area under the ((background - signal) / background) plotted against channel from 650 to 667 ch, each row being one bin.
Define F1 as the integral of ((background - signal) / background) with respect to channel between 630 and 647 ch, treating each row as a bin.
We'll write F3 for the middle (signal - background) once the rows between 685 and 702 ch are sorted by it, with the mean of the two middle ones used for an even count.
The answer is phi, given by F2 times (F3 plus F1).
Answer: -7.1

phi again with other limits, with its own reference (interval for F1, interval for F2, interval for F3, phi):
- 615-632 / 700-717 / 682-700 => 2.7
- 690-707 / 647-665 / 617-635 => 0.5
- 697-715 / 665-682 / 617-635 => -14.0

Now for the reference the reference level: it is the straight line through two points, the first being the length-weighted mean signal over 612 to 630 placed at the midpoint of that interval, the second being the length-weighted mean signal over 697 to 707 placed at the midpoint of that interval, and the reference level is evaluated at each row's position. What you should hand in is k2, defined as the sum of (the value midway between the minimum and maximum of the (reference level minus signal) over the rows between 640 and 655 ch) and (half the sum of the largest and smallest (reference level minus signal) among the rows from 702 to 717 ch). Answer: -0.9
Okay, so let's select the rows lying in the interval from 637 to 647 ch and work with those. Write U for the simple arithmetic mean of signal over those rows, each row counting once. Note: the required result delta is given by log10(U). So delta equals 0.86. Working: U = 7.3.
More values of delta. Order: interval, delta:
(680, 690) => 0.90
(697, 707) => 0.64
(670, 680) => 0.94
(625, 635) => 0.88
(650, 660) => 0.93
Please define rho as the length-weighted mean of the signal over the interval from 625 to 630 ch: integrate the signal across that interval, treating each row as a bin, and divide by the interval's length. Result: 7.6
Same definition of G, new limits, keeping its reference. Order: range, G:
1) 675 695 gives 693.5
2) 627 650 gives 628.5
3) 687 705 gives 703.5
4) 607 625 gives 623.5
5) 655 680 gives 656.0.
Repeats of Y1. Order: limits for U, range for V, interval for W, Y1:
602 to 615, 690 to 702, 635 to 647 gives 0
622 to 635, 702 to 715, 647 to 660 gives 0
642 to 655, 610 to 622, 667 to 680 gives 45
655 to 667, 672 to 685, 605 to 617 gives 40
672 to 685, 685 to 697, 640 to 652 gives 6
